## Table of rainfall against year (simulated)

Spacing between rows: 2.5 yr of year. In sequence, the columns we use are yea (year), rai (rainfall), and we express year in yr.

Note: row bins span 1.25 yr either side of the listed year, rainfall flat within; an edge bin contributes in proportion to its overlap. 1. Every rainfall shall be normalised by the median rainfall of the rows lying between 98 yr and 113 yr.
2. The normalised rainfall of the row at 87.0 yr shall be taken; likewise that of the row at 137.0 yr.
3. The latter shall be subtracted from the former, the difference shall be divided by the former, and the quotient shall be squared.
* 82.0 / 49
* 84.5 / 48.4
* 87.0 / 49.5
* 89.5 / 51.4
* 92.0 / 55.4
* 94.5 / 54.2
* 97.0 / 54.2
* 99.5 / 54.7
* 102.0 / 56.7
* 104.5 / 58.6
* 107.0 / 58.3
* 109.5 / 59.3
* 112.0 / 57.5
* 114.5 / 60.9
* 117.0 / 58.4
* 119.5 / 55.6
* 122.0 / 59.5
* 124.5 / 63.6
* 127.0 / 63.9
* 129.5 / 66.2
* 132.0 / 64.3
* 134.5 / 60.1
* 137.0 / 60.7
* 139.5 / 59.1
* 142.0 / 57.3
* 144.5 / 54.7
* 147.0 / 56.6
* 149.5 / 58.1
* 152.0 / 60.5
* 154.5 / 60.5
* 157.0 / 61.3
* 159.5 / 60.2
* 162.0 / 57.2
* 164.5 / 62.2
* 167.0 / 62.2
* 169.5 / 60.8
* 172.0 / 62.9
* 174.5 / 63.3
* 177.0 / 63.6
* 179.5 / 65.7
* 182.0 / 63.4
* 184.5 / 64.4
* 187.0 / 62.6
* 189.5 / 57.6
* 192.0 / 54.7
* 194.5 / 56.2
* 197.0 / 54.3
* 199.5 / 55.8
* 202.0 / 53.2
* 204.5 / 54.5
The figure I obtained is 0.051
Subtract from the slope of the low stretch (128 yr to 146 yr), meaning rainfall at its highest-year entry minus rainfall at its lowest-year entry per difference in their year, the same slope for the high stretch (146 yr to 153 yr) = -1.5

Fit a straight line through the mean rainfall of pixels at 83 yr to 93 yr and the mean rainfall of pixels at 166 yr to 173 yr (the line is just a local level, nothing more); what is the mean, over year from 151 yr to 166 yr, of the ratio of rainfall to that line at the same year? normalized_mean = 1.00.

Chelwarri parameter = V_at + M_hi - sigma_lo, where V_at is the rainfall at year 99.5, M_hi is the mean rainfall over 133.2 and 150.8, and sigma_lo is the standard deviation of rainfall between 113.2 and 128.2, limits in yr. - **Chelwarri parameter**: 110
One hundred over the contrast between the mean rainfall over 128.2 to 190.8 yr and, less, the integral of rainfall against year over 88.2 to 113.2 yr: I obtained -0.075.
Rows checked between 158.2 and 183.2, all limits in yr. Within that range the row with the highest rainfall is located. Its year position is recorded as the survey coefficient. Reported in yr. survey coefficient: 179.5 yr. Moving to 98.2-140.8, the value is 129.5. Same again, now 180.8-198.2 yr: 184.5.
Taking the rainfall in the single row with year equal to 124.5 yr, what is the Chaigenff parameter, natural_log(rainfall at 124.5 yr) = 4.15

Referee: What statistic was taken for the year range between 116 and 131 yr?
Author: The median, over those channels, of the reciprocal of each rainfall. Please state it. 0.0163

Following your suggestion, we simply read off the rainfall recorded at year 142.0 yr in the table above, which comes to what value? 57.3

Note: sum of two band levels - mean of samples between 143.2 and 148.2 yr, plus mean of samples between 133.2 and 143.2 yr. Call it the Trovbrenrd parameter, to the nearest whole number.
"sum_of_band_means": 115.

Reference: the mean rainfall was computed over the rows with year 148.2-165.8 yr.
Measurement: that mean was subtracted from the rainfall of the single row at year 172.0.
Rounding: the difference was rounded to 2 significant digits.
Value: 2.9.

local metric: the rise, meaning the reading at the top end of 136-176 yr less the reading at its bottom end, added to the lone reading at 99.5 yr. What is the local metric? 57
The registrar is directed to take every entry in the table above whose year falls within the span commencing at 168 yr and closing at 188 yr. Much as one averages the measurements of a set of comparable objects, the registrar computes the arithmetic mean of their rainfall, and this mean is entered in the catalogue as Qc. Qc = 63.3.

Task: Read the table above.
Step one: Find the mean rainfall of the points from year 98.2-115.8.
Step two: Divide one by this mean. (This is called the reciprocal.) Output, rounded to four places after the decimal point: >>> 0.0172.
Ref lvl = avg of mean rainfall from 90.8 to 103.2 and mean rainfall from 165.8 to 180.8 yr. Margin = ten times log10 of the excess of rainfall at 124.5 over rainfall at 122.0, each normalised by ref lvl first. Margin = -11.6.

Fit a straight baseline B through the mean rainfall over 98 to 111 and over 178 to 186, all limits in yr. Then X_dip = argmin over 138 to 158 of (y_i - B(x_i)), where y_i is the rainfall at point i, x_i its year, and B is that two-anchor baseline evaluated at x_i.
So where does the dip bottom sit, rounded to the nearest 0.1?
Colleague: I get 144.5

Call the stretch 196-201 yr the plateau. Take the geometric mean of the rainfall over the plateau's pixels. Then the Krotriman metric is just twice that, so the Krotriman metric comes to 110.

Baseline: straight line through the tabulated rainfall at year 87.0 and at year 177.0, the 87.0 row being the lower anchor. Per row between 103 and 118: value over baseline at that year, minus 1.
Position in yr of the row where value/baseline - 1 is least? 112.0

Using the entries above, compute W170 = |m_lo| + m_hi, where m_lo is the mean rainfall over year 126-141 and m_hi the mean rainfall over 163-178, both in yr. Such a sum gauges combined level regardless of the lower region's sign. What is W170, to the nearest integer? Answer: 125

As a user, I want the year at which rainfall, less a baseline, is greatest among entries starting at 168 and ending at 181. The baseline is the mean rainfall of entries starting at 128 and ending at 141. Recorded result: 179.5 yr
